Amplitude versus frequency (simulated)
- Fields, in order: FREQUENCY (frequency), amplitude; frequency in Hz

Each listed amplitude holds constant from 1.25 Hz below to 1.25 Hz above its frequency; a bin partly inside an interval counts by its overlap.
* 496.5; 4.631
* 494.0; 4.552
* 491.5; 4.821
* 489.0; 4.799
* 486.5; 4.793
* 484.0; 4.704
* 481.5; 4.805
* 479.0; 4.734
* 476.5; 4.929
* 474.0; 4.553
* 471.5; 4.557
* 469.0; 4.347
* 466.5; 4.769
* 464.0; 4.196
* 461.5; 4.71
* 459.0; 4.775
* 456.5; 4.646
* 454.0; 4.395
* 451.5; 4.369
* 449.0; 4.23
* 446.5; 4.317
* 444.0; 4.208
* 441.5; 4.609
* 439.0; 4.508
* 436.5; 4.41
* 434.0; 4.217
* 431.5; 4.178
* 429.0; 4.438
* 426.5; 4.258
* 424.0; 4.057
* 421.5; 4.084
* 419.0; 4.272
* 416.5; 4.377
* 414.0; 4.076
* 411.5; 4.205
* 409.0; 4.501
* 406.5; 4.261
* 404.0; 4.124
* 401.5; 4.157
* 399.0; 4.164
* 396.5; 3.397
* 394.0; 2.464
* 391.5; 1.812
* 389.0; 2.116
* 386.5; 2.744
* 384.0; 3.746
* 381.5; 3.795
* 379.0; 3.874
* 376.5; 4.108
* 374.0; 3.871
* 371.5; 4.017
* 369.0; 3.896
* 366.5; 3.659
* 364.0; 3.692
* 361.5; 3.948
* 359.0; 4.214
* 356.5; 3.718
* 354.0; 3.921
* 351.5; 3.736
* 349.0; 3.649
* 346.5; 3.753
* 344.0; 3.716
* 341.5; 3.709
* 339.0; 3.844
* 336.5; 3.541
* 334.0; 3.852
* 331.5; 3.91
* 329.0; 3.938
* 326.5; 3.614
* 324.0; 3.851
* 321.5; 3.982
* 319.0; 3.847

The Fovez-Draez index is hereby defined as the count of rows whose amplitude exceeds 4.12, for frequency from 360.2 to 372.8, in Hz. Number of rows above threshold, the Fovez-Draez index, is 0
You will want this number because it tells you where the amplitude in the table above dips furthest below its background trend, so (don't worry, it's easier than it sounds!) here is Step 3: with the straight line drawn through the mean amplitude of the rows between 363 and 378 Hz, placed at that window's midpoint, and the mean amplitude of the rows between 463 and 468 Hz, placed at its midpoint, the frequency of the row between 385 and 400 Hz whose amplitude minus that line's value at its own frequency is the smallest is 391.5 Hz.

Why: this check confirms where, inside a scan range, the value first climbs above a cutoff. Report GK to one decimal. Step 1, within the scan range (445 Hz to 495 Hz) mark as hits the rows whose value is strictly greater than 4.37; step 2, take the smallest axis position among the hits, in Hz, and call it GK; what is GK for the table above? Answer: 454.0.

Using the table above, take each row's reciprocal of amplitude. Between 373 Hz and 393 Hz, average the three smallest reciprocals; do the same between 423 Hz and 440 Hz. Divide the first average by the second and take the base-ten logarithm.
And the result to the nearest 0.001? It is 0.052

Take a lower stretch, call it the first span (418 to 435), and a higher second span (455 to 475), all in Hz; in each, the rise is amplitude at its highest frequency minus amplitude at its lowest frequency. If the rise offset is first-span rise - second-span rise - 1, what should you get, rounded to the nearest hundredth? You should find -0.96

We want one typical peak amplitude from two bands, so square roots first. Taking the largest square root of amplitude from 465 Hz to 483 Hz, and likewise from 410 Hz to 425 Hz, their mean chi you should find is 2.16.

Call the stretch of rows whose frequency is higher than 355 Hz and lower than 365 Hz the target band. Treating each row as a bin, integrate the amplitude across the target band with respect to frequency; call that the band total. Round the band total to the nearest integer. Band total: 39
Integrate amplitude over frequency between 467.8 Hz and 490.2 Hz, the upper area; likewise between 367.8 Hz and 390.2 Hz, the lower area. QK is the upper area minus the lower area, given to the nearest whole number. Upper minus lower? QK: 25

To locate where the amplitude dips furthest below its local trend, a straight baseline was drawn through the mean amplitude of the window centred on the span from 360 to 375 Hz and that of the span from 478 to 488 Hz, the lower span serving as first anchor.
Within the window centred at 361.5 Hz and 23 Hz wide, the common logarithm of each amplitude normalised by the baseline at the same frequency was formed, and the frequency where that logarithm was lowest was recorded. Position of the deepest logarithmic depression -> 366.5 Hz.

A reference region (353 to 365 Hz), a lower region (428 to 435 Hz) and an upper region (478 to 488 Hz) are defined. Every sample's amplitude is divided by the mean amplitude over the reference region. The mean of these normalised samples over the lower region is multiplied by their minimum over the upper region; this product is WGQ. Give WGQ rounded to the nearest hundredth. 1.32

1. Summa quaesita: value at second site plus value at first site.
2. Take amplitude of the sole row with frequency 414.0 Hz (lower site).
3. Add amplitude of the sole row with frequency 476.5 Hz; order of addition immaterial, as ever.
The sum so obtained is 9.0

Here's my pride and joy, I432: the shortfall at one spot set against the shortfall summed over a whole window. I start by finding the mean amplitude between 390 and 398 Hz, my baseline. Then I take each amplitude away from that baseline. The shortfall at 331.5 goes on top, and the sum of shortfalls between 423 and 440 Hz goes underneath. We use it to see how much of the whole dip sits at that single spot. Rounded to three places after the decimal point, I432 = 0.111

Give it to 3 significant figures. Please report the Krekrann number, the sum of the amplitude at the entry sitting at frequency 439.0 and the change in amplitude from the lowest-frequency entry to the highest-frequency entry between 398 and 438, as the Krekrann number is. 4.75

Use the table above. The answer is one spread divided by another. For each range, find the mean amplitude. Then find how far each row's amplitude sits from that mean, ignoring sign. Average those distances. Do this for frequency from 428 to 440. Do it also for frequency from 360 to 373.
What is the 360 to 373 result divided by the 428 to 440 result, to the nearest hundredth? 1.09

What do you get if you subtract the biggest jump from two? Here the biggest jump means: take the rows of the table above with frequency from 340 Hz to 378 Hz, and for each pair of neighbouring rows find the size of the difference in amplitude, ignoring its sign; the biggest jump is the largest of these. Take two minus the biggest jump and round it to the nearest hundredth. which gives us 1.50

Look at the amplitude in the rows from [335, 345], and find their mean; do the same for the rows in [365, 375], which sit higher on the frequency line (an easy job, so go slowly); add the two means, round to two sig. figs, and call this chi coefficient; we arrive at 7.6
